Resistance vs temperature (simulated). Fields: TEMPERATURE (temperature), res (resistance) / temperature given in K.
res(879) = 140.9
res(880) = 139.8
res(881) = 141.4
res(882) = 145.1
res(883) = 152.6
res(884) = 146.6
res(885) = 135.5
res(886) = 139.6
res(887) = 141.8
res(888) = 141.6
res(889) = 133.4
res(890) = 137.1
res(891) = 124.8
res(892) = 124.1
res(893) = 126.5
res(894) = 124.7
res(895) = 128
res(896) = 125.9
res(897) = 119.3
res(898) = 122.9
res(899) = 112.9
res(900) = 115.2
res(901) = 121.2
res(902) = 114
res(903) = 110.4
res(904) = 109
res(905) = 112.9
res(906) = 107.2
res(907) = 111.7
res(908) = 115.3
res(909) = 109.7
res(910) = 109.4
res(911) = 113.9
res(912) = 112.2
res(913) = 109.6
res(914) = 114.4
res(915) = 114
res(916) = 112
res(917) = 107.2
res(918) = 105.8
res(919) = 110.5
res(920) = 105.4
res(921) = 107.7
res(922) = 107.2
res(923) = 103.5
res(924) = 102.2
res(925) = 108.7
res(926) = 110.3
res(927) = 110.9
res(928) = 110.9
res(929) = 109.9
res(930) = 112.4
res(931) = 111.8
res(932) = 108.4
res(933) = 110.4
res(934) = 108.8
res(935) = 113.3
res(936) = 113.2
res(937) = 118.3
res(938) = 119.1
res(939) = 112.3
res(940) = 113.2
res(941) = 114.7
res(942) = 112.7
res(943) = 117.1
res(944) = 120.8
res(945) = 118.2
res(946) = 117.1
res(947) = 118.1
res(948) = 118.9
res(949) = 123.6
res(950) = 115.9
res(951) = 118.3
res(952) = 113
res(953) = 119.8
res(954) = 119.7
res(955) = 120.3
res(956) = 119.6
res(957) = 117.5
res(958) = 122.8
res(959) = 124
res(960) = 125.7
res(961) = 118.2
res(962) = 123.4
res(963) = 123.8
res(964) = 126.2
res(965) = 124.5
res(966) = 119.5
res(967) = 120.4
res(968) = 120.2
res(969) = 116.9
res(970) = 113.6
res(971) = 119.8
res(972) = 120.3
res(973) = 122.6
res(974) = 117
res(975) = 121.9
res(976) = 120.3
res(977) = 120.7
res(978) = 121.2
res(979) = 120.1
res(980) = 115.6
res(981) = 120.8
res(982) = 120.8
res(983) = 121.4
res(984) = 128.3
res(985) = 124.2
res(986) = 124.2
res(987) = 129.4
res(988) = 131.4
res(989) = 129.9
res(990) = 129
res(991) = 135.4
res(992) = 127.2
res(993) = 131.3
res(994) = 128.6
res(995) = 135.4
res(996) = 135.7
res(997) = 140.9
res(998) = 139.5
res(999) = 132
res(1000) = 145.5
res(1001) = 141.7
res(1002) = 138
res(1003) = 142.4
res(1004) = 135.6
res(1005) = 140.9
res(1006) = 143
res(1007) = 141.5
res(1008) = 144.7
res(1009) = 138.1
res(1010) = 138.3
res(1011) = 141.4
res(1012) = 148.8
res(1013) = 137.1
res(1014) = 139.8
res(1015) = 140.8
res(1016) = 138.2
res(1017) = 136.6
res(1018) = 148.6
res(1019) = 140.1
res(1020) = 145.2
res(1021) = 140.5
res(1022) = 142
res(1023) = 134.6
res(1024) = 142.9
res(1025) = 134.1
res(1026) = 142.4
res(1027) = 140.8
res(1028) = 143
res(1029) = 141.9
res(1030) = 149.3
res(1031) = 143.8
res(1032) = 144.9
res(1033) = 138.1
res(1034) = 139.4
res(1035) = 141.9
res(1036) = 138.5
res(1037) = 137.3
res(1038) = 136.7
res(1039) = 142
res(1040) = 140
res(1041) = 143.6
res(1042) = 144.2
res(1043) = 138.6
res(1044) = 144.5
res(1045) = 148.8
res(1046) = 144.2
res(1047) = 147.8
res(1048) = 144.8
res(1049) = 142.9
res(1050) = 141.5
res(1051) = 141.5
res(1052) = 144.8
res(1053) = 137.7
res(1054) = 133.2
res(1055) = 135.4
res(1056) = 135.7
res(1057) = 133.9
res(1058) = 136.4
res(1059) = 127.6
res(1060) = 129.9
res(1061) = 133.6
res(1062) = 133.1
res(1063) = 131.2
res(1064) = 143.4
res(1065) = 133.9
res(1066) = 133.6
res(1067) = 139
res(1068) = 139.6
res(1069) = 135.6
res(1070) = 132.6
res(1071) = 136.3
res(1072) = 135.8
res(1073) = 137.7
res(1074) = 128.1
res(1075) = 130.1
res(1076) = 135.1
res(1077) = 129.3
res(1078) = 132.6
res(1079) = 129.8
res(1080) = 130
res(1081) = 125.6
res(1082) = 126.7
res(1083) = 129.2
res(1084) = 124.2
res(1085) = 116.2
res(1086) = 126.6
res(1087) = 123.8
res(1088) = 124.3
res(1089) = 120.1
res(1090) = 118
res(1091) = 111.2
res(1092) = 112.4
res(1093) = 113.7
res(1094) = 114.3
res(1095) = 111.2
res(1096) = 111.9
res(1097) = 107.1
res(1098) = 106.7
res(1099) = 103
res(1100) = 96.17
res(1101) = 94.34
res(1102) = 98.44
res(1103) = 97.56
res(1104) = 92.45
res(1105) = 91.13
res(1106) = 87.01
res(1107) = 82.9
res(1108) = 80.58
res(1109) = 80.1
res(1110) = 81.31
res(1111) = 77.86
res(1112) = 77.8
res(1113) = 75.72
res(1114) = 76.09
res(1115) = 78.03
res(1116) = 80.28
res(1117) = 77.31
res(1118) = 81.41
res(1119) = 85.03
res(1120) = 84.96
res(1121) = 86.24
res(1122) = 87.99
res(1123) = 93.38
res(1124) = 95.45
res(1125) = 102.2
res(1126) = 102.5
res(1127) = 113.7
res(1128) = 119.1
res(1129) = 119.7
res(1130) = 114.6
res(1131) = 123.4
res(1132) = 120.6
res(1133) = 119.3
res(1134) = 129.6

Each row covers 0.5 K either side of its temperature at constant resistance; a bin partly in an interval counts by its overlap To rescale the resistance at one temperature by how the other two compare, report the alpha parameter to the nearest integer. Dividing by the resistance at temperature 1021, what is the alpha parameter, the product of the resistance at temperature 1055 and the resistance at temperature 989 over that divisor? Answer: 125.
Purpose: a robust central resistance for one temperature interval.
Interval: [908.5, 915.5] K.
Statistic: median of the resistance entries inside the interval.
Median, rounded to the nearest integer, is 112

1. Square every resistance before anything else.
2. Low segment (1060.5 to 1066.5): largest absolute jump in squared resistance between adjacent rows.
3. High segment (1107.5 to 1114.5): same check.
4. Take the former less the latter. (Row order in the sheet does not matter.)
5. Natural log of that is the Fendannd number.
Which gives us 7.9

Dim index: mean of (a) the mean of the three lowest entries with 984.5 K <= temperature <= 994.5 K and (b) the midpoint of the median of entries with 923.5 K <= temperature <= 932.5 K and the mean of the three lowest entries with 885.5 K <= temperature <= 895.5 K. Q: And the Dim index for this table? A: 121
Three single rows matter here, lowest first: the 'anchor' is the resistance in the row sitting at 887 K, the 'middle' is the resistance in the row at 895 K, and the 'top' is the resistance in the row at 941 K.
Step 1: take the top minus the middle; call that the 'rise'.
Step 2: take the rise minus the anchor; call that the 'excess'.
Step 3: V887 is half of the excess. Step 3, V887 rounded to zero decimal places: -78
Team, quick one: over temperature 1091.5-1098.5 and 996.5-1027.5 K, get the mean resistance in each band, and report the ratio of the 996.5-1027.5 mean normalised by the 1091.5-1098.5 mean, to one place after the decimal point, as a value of 1.3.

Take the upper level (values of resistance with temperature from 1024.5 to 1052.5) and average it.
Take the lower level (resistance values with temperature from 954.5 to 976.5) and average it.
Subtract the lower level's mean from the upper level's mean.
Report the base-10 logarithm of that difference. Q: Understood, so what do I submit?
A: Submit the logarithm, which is 1.3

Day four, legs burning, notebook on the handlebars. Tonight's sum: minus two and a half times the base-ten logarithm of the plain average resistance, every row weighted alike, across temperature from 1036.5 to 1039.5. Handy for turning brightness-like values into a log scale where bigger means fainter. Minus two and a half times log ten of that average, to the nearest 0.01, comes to -5.35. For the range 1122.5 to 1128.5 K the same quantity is -5.05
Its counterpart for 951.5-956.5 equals -5.18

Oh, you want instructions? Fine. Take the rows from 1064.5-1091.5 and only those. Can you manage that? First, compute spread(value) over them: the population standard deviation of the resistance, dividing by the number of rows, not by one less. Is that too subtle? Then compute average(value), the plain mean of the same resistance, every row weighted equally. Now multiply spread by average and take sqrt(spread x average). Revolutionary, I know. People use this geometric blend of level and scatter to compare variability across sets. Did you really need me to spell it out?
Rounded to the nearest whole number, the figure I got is 30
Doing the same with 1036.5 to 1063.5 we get 28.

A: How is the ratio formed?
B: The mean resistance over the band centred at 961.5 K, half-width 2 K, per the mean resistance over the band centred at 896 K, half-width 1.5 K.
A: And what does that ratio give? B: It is 0.99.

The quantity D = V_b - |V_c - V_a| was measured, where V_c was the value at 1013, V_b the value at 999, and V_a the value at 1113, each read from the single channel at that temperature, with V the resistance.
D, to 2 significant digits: 71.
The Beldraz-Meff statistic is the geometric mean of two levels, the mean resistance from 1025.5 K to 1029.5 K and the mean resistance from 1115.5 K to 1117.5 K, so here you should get 105.8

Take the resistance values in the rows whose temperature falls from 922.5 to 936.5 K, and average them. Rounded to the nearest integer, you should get 110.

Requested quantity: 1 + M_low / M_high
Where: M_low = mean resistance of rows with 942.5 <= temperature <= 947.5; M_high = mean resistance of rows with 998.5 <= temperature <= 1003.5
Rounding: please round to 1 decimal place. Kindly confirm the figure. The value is 1.8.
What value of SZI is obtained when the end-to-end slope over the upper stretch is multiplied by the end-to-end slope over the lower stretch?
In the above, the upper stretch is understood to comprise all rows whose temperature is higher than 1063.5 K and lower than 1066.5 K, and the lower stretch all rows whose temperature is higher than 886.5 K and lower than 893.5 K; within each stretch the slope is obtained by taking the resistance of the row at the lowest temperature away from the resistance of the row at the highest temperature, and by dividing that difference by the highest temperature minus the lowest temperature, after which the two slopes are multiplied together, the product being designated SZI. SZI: 12.5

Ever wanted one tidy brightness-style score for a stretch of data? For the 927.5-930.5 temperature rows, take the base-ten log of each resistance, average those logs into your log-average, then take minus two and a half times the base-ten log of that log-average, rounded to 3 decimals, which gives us -0.777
